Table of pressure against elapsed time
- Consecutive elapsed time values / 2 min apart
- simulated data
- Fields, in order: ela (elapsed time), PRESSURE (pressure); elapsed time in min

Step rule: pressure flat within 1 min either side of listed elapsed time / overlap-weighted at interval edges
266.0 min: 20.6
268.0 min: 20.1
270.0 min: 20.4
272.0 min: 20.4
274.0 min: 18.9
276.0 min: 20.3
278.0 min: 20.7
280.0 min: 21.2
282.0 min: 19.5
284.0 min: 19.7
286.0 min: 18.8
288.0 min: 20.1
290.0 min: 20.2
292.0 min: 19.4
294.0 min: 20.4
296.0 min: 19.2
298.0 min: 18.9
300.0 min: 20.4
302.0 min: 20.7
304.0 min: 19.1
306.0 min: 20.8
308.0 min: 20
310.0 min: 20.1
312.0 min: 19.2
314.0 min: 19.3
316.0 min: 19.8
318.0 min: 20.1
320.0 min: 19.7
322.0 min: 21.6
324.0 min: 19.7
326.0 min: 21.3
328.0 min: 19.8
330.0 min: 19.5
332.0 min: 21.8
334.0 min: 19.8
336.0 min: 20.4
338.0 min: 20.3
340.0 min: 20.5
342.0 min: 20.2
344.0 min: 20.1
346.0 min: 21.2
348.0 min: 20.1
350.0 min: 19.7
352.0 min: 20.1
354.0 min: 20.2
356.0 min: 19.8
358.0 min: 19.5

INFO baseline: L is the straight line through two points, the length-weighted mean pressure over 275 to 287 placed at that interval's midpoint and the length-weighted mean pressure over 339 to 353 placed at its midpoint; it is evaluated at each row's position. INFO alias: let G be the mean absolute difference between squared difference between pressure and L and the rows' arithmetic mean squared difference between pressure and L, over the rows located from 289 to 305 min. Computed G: 0.41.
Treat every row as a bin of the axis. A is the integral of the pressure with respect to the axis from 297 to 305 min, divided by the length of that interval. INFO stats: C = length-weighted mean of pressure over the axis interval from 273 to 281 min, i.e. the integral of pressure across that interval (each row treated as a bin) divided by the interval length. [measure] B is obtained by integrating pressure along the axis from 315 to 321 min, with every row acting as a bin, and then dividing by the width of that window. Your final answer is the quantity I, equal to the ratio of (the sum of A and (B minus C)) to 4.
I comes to 4.84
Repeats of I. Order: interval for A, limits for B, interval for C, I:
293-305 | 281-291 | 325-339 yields 4.76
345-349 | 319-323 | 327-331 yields 5.41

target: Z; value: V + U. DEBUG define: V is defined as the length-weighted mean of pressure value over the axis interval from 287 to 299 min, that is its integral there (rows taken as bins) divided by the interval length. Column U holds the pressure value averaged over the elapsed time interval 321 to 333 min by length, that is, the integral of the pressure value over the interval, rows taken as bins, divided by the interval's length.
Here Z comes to 40.3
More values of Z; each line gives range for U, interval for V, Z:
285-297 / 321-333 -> 40.3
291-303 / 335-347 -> 40.3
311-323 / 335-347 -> 40.4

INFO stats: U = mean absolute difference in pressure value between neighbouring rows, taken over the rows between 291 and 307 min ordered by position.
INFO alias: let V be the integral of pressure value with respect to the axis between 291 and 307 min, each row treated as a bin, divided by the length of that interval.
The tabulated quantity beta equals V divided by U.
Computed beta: 18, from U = 1.1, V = 19.9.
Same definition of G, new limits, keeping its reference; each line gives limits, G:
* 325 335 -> 0.75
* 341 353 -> 0.26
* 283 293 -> 0.46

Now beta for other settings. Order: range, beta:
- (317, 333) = 14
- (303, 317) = 29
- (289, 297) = 20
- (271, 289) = 20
